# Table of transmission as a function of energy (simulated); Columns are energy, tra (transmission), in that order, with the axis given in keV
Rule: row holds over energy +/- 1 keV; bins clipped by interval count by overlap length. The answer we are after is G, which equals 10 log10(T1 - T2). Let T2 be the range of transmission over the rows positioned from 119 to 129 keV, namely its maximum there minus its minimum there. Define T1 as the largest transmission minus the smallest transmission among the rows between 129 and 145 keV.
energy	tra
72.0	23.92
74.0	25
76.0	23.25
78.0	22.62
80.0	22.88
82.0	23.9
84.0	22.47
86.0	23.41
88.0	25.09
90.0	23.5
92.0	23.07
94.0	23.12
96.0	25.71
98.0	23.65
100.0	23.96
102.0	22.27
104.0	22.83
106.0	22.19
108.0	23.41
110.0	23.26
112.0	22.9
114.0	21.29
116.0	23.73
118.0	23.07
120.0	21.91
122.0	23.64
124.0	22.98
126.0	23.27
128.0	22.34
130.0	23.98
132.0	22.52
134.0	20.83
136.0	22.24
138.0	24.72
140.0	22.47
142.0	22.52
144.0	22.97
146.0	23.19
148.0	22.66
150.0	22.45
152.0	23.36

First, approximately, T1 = 3.89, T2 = 1.73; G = 3.3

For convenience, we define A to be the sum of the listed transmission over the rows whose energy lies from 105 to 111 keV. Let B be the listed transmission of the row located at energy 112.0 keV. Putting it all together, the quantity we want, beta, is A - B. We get 46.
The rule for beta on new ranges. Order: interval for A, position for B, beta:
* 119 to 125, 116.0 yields 45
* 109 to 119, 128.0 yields 92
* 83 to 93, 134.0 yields 97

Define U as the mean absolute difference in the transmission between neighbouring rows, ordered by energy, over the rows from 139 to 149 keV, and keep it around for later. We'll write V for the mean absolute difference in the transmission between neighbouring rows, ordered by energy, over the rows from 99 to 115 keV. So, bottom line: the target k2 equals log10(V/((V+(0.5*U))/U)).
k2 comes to -0.58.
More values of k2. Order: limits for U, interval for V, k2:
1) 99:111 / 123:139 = -0.18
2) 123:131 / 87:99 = -0.15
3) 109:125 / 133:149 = -0.11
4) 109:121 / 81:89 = -0.07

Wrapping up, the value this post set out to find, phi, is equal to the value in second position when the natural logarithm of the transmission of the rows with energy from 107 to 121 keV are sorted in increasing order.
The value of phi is 3.09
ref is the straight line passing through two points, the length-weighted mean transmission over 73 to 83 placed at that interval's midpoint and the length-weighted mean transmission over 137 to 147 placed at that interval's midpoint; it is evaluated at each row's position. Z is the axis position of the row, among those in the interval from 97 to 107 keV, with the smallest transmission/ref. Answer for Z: 106.0 keV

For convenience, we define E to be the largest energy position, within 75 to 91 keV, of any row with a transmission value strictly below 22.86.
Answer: 84.0 keV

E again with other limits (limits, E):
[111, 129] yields 128.0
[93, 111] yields 106.0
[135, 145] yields 142.0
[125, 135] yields 134.0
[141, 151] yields 150.0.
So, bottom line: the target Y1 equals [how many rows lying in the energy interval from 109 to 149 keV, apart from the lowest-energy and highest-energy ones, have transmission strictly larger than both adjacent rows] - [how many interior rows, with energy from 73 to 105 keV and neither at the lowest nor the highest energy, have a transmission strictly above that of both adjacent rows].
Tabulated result 2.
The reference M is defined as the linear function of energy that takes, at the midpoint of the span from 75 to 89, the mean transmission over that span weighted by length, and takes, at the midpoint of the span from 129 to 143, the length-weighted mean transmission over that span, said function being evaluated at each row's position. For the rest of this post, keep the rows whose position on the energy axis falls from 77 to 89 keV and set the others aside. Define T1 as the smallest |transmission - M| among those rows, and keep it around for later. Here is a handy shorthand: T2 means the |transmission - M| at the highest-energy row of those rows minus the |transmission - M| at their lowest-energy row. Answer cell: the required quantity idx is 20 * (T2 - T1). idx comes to 18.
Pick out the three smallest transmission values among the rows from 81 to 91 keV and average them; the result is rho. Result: 23.1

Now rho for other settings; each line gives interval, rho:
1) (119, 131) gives 22.4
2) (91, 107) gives 22.4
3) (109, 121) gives 22.0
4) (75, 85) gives 22.7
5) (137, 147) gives 22.7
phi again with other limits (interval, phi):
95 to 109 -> 3.10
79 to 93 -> 3.13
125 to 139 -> 3.10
